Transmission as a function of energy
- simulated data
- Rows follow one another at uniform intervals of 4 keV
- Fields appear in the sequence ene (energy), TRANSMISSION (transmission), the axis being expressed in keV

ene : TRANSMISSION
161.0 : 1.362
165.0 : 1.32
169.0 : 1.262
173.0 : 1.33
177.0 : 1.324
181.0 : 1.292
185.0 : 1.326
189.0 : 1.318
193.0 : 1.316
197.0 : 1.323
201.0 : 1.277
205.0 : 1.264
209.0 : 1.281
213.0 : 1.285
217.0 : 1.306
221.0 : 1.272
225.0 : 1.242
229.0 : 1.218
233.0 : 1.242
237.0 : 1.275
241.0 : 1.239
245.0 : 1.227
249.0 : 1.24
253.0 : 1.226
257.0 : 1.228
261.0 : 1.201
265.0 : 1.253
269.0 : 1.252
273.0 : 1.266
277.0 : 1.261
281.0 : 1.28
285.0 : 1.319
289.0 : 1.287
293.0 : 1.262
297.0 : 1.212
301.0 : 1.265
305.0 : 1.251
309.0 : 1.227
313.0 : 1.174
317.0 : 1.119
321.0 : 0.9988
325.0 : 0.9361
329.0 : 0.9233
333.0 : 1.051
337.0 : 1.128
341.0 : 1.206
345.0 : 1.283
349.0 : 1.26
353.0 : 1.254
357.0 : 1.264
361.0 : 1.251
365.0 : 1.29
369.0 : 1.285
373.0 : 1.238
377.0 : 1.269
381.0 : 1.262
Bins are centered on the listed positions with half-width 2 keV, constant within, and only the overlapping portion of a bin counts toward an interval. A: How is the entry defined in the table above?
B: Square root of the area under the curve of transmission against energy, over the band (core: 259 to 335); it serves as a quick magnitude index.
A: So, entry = 9.5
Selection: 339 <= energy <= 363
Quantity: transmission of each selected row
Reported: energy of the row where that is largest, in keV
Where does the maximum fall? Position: 345.0 keV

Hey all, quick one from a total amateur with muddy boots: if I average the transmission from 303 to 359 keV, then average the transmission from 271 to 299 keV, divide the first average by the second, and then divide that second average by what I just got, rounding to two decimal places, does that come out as 1.40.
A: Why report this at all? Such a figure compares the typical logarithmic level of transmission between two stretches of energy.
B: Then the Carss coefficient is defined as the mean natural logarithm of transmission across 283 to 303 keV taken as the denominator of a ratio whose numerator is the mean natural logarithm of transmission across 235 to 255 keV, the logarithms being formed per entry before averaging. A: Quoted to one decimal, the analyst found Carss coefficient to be 0.9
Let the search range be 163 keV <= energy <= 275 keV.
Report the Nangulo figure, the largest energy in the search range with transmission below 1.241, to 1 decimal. 261.0 keV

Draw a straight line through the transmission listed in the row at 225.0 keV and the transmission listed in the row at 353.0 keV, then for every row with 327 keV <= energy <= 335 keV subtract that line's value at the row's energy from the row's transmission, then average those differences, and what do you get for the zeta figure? -0.26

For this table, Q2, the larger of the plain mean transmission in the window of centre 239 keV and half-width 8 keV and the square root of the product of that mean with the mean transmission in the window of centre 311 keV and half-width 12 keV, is 1.25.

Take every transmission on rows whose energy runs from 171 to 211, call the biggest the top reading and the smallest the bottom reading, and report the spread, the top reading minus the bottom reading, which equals 0.07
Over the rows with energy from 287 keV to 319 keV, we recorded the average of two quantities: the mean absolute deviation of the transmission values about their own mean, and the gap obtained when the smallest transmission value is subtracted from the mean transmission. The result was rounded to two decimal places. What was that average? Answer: 0.07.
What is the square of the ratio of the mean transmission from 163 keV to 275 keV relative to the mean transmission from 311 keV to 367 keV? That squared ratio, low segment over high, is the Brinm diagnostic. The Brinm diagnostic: 1.22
